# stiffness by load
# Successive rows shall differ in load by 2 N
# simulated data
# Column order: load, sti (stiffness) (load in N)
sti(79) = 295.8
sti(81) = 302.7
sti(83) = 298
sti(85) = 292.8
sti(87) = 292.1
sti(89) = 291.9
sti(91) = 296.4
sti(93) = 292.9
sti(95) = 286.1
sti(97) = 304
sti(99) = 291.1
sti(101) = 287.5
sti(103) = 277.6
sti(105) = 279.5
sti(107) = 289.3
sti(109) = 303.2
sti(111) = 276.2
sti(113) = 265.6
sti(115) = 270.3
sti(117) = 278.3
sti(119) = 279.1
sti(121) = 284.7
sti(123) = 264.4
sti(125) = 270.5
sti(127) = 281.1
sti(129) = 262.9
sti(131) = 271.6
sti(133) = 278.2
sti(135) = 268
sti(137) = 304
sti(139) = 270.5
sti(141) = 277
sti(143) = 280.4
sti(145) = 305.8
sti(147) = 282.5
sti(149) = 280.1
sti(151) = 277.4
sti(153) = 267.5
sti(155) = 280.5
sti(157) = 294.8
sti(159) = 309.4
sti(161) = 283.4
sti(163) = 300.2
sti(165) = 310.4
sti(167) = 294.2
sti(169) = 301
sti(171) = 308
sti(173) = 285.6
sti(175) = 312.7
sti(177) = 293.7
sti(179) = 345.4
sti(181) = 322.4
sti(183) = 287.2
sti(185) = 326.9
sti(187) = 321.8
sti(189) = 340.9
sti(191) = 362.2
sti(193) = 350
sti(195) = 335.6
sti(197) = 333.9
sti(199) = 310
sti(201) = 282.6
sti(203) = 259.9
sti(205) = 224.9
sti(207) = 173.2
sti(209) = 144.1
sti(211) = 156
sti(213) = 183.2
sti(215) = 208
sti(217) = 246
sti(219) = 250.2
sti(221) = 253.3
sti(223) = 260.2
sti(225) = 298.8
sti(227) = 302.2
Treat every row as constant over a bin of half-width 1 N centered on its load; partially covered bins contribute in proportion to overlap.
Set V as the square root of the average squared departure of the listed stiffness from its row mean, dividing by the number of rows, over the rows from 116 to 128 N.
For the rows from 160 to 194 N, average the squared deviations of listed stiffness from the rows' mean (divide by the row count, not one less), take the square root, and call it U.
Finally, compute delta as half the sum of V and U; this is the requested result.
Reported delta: 15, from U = 23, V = 7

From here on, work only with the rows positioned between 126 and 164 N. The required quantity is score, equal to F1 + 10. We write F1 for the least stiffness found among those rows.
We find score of 273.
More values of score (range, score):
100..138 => 273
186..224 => 154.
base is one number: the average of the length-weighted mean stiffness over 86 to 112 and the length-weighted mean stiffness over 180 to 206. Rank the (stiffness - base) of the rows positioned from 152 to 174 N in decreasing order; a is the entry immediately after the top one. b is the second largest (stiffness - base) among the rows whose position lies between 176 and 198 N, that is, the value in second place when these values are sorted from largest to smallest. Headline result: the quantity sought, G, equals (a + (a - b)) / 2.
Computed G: -16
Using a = 8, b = 49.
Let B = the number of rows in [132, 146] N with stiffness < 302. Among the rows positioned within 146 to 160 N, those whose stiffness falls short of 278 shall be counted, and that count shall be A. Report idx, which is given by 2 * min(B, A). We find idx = 4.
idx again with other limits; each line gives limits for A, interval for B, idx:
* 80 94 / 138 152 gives 0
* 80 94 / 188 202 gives 0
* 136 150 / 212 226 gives 4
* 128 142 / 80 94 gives 10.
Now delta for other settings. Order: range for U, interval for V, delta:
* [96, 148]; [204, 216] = 20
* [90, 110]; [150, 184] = 13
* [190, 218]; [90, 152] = 42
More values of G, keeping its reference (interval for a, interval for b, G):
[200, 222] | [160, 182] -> -52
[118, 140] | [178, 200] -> -41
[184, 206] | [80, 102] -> 48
